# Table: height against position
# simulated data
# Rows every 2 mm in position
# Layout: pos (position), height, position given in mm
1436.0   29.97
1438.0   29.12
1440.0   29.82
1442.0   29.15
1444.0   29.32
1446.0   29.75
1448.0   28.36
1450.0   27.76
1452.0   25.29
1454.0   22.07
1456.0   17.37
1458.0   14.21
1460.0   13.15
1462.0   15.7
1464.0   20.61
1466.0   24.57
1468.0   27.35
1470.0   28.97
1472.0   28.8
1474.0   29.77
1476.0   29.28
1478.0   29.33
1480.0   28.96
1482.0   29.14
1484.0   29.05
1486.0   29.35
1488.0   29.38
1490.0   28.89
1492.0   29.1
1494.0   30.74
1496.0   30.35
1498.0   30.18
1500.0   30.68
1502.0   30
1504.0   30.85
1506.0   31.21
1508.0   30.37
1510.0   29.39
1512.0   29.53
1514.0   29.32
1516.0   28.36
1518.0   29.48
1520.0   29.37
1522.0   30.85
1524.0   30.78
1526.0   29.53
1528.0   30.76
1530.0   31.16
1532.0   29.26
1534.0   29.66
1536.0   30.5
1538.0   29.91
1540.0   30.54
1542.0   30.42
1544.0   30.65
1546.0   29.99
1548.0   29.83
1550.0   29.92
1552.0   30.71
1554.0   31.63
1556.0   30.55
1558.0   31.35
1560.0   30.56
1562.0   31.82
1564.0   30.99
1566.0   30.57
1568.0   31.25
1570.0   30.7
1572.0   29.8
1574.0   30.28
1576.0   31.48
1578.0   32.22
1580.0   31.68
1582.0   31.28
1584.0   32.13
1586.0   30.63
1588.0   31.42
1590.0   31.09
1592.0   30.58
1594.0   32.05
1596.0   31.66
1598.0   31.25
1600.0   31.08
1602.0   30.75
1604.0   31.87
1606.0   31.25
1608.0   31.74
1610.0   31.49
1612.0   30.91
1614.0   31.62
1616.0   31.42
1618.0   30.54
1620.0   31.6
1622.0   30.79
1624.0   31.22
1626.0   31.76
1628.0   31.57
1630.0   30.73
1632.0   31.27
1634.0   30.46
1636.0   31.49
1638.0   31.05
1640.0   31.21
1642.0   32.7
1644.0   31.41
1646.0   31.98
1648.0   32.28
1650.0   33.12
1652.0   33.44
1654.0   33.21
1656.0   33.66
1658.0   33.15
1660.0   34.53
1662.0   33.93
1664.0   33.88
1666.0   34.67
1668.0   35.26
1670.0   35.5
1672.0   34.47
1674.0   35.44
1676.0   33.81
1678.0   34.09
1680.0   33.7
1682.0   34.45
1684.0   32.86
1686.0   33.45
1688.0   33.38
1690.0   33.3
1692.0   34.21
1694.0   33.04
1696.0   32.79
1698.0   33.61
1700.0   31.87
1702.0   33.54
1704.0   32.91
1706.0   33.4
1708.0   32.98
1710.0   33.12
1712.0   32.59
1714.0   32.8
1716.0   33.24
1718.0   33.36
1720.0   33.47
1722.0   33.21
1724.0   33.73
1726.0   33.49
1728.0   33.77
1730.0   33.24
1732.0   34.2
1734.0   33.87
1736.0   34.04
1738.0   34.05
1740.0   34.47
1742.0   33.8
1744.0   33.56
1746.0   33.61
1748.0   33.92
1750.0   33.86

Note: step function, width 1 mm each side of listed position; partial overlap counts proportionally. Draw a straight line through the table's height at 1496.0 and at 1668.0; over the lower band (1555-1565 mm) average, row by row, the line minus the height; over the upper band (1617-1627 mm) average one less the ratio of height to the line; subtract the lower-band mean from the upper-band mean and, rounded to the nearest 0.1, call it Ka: -1.0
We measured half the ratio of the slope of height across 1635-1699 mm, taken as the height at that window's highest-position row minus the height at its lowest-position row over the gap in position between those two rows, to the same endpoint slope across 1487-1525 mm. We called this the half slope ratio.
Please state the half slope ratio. 0.44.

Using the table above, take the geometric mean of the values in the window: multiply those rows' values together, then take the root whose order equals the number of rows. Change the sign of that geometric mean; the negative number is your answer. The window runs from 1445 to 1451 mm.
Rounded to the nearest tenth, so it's -28.6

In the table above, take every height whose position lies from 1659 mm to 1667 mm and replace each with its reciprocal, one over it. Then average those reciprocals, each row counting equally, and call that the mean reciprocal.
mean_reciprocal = 0.029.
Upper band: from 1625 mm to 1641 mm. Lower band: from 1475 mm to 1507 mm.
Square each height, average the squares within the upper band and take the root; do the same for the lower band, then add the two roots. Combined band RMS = 61.0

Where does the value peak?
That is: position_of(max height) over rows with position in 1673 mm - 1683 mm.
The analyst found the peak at 1674.0 mm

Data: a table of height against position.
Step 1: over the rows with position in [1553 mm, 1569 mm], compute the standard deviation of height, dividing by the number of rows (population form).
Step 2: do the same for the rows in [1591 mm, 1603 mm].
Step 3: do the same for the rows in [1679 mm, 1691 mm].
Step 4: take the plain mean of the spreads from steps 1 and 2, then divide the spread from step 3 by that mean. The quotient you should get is 0.99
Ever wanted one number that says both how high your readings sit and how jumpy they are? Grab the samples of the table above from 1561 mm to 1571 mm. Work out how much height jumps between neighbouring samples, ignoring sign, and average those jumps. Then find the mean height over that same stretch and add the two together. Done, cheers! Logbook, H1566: 31.7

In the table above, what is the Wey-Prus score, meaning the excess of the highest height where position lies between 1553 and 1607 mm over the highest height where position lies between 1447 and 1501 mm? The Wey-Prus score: 1.5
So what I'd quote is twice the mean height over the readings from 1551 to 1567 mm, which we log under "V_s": 62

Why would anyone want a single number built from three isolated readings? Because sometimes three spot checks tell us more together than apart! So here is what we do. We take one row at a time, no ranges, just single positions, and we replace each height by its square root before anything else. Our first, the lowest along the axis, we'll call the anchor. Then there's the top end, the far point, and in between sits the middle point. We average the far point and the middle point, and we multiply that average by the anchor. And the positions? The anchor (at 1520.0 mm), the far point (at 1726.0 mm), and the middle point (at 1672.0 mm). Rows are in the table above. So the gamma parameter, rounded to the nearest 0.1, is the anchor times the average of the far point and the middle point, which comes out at 31.6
